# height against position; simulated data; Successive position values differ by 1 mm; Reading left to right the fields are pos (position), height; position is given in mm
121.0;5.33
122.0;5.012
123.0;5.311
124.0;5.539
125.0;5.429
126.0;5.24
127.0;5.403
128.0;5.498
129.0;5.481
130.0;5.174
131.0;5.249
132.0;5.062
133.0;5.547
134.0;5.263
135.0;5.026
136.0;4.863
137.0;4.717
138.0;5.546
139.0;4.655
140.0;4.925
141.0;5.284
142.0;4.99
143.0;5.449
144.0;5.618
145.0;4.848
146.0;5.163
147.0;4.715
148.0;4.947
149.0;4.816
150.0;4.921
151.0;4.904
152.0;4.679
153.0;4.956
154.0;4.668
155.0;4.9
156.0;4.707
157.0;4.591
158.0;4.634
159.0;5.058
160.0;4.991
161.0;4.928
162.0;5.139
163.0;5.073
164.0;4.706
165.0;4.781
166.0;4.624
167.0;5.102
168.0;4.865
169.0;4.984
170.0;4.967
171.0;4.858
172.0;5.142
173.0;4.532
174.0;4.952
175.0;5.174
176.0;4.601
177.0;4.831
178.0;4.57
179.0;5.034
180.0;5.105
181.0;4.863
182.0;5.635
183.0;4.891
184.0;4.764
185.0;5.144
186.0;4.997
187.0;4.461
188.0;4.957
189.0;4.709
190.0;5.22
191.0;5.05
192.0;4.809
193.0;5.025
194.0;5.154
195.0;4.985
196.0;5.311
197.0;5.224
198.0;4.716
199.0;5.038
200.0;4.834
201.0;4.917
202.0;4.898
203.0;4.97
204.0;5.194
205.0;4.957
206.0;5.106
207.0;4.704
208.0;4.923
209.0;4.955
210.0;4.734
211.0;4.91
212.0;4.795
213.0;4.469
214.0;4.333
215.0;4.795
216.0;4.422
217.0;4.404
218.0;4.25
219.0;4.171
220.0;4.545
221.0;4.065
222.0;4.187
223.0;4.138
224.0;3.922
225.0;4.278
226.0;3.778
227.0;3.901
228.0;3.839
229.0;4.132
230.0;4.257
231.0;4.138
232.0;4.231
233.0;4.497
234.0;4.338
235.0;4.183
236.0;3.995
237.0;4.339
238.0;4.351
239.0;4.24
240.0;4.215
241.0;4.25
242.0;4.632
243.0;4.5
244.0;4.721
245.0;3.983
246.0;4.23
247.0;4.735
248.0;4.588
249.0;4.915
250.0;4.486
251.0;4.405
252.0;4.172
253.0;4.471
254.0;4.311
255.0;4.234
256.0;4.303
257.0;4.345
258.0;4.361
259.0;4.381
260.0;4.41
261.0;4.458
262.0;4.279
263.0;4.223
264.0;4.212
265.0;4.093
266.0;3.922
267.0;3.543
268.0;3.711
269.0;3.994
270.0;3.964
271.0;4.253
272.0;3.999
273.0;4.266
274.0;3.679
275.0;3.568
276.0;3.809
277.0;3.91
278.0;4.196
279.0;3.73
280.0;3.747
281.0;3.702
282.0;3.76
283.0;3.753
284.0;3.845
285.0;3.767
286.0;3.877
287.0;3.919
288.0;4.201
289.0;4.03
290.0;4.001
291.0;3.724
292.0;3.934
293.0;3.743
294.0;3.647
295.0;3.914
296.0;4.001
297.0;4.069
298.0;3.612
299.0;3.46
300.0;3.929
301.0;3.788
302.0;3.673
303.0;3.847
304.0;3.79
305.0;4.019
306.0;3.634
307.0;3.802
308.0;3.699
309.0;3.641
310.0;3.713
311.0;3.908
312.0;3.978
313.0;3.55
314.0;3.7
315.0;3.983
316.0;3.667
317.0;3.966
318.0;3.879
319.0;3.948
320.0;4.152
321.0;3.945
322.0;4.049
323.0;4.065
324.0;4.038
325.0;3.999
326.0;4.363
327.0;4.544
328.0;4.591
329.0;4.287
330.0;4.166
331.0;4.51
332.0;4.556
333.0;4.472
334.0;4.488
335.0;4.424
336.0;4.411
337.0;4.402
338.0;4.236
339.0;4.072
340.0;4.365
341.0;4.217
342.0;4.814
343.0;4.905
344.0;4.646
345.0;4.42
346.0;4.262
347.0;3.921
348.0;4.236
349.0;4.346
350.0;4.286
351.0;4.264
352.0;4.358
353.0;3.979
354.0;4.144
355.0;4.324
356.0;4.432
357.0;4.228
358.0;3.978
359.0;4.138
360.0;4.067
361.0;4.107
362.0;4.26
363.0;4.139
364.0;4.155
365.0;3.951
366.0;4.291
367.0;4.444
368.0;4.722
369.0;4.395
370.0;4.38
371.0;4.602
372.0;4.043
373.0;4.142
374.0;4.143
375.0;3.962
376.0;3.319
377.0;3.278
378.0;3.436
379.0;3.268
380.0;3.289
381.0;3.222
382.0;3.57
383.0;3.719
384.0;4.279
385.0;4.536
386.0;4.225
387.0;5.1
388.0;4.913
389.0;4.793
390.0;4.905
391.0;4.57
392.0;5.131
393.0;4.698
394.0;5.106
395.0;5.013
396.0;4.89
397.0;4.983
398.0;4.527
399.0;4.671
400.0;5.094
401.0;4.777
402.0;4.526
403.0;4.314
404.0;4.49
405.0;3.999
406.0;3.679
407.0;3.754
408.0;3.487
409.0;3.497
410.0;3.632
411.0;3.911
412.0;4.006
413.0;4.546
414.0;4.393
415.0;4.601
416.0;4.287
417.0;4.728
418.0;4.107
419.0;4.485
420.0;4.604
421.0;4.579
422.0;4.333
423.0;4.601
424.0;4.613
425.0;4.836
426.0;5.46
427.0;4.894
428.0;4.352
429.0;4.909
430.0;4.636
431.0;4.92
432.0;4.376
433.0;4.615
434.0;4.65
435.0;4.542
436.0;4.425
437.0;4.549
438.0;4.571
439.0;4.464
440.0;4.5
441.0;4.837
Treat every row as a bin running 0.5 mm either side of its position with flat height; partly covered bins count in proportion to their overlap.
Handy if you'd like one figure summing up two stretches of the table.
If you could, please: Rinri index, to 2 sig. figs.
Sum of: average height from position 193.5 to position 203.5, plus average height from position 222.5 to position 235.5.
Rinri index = 9.1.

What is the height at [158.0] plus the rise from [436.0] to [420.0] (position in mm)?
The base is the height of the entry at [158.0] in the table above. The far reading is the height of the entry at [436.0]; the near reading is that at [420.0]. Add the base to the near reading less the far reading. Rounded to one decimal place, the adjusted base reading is 4.8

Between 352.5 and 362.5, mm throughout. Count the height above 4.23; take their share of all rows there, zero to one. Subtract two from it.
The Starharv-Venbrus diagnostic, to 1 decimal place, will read -1.7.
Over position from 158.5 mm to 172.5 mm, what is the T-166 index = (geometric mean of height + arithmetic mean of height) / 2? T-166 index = 4.94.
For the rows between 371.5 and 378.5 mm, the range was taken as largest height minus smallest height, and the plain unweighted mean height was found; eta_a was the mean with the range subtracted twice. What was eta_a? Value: 2.0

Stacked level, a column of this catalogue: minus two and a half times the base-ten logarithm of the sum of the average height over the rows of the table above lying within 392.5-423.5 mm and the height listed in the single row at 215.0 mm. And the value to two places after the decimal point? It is -2.41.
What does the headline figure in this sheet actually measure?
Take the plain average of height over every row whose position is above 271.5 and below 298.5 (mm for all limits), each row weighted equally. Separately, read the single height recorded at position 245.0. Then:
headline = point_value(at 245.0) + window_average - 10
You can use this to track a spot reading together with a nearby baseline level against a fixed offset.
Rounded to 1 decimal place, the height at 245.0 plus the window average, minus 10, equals -2.2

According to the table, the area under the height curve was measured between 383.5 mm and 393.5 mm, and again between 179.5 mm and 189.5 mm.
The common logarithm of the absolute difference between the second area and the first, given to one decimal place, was 0.4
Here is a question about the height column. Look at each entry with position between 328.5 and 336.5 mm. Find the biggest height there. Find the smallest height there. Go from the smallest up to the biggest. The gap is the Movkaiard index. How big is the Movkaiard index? 0.390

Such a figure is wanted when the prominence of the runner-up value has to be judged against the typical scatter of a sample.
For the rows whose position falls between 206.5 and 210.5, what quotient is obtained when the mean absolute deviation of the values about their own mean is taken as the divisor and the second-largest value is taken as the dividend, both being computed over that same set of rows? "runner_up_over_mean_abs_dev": 45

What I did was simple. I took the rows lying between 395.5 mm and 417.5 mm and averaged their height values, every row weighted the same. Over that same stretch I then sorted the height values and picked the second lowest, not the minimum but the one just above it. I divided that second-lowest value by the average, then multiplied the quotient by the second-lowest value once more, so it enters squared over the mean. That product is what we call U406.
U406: 2.8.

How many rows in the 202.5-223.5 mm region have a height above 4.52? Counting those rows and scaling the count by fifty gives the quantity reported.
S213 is 600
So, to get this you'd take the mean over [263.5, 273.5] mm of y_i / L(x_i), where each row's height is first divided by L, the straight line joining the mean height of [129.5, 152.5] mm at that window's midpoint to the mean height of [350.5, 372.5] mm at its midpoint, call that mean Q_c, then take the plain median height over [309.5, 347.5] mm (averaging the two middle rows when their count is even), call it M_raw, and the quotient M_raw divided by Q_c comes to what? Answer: 4.81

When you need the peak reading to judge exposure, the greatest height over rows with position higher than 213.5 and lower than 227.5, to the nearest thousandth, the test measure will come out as 4.795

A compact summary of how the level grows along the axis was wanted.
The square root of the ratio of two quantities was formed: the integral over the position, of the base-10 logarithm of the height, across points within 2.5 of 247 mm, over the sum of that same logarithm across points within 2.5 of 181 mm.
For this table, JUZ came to 0.96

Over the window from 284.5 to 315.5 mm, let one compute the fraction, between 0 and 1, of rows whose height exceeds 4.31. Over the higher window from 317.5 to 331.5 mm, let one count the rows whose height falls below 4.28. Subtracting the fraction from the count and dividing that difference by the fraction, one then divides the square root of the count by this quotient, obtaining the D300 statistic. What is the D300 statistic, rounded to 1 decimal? 0.0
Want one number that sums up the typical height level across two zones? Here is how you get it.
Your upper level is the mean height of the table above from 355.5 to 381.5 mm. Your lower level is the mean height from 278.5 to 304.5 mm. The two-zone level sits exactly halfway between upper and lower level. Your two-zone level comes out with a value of 3.92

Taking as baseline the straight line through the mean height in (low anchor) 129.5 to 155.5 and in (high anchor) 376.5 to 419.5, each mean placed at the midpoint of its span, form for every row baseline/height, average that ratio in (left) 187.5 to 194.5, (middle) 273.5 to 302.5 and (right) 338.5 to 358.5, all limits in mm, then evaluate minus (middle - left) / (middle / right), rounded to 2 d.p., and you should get -0.19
